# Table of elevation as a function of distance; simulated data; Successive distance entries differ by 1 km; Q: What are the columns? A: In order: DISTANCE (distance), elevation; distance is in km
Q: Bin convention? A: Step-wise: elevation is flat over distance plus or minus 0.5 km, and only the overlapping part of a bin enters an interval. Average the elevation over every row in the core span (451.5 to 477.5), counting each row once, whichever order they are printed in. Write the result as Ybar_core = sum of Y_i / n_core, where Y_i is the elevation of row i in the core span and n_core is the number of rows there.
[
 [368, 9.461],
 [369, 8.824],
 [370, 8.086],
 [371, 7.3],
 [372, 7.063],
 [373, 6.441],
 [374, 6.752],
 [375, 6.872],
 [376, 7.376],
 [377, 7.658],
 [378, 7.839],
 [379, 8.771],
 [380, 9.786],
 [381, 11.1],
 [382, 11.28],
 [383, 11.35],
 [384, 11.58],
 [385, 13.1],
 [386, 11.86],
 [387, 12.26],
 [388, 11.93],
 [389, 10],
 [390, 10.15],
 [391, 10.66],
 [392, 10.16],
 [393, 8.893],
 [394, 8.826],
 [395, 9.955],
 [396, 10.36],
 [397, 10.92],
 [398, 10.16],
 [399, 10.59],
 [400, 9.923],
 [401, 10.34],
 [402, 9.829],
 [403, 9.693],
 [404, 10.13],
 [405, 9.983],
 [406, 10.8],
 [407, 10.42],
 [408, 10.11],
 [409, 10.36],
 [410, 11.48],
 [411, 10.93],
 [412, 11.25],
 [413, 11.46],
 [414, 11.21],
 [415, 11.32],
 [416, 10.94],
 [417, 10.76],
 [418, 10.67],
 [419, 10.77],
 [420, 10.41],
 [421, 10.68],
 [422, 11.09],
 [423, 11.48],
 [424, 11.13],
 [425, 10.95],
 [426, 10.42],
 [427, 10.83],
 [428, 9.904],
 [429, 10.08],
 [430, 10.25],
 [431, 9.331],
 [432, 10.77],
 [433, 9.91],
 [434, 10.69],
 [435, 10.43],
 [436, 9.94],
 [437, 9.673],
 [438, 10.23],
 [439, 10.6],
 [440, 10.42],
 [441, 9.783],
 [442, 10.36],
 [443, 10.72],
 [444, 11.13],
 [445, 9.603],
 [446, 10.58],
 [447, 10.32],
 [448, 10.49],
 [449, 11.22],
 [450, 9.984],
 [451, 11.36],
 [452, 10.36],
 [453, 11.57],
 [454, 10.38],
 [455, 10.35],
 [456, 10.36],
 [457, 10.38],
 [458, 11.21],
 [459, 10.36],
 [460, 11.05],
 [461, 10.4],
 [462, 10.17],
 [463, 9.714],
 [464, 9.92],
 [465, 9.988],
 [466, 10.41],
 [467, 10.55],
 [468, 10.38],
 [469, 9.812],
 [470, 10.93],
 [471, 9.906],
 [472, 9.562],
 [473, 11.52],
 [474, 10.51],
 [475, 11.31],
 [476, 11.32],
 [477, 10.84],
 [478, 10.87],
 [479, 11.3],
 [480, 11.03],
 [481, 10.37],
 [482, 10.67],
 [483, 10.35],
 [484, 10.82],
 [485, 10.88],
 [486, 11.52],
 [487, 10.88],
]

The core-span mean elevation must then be 10.51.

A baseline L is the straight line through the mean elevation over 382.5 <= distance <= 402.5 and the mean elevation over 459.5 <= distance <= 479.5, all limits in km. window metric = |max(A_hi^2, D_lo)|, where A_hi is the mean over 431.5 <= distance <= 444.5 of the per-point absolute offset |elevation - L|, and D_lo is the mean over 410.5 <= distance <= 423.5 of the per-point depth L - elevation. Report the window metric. 0.141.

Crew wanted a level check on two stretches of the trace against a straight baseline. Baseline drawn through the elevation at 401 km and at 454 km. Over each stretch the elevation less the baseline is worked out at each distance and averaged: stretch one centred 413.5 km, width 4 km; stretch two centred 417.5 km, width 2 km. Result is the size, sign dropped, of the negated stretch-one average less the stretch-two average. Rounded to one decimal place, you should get 1.3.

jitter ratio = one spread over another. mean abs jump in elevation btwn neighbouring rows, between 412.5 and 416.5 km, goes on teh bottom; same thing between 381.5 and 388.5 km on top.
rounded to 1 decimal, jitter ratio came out 2.6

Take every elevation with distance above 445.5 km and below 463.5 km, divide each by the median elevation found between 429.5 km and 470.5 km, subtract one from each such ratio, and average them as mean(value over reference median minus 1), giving 0.018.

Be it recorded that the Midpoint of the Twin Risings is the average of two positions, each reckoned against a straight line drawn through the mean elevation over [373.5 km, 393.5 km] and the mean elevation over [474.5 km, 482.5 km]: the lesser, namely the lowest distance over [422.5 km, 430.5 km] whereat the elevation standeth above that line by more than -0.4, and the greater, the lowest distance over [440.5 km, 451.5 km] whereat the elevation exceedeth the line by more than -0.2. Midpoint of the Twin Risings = 433.0 km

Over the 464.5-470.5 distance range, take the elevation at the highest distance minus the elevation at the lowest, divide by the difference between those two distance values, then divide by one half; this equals 0.38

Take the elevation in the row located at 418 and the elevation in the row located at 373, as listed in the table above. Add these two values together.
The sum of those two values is 17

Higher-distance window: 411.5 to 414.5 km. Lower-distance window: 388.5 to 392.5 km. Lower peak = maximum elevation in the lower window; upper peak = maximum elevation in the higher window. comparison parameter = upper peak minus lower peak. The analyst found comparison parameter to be 0.8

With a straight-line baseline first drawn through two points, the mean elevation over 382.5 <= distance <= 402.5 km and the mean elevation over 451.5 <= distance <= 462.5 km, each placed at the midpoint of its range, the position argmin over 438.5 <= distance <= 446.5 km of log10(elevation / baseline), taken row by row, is 445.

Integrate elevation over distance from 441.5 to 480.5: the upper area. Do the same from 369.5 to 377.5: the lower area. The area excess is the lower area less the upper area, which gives -355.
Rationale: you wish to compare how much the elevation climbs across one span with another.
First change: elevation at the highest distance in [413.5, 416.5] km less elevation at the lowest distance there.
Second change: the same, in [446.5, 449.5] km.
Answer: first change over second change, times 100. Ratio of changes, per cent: -30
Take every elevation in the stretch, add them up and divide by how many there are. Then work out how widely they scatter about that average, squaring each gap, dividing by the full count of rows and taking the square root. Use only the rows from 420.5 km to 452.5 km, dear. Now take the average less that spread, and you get 9.9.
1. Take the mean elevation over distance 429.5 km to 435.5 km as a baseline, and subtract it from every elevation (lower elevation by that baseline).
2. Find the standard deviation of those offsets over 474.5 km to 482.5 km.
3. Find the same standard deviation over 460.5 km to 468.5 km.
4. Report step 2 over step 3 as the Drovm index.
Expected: 1.18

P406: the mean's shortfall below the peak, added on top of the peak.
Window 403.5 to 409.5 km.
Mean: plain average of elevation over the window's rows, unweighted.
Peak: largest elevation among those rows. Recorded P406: 11.30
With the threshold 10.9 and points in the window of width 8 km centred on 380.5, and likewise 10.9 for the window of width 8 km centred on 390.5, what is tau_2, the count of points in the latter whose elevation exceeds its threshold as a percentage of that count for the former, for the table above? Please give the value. 50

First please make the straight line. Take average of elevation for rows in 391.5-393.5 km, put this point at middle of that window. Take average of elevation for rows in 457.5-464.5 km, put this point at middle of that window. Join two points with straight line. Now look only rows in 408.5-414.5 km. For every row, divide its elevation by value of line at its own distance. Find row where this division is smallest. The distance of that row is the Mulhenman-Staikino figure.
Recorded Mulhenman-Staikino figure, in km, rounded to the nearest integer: 409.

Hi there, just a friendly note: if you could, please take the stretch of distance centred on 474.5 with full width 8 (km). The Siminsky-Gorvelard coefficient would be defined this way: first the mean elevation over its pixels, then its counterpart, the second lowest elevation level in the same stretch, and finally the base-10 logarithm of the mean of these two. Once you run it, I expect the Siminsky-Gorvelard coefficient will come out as 1.01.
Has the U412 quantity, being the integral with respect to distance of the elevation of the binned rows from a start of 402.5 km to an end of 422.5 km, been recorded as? 214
